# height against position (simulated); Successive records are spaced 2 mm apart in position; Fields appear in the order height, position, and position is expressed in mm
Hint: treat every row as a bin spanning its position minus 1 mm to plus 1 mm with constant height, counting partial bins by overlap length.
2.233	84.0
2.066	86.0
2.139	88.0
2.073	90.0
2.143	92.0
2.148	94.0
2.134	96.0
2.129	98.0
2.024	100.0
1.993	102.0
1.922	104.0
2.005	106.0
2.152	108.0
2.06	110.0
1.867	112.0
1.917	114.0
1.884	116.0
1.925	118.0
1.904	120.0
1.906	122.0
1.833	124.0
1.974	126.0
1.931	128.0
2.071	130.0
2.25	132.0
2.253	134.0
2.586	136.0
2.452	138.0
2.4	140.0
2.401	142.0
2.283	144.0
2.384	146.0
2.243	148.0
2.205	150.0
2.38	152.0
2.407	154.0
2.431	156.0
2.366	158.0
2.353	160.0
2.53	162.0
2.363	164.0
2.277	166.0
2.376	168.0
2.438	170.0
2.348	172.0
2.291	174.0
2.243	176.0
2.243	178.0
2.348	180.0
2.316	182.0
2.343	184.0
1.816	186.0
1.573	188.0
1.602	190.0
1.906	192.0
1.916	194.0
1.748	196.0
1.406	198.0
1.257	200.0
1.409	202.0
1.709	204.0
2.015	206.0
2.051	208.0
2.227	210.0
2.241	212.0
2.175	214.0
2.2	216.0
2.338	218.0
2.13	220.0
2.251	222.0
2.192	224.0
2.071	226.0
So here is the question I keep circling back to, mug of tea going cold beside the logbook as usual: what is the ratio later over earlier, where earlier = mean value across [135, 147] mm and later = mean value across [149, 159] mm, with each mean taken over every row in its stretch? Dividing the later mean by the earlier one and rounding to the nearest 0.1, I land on 1.0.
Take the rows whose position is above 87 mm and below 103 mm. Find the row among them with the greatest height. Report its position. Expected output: 94.0 mm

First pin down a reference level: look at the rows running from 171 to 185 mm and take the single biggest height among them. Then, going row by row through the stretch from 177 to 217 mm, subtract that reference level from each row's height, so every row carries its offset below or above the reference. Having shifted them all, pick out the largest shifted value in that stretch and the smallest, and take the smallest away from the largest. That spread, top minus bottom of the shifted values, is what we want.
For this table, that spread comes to 1.1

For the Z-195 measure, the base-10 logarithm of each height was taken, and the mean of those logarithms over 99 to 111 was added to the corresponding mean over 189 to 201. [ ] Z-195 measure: 0.52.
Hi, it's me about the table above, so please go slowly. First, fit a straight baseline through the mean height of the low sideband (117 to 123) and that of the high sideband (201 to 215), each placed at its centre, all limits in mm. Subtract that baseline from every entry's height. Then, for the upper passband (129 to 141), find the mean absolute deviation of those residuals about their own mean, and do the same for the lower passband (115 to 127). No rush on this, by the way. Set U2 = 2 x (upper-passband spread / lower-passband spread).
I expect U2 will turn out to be 9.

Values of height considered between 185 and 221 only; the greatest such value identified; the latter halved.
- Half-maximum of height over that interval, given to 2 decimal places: 1.17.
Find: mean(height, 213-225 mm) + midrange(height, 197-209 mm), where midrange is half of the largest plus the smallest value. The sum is 3.87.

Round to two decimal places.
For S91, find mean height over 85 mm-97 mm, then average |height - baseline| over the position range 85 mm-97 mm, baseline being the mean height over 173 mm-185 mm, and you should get 0.18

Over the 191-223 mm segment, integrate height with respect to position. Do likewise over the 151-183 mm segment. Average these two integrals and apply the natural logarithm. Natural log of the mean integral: 4.23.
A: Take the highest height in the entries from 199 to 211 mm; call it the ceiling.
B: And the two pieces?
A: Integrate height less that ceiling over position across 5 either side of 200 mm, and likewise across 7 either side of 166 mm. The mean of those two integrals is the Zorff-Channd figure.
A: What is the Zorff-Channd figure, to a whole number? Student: -3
